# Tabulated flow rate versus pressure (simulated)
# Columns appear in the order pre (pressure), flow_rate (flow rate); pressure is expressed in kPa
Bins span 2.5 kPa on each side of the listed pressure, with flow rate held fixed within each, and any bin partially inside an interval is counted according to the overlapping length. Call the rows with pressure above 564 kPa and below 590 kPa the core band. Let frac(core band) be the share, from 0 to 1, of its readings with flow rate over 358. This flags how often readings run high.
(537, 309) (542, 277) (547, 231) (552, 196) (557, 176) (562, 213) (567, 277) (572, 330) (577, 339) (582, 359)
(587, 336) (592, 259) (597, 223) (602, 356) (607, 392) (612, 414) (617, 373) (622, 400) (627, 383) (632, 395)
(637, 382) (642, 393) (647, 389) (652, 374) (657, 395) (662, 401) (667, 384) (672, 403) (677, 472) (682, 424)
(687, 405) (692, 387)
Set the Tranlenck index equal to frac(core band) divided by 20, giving 0.01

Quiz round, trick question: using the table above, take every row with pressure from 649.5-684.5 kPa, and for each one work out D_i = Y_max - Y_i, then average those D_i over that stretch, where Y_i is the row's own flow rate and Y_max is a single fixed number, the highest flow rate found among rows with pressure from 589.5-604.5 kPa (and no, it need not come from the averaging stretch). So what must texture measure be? -52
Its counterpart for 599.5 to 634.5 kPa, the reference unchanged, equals -32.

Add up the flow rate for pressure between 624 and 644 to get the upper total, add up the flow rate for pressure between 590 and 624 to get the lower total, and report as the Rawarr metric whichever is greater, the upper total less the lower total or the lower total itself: 2417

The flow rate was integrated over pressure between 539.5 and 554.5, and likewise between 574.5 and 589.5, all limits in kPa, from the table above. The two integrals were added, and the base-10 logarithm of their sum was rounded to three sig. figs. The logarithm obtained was 3.94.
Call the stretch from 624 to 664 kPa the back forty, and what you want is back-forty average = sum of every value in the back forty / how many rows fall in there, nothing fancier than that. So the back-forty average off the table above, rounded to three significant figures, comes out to 389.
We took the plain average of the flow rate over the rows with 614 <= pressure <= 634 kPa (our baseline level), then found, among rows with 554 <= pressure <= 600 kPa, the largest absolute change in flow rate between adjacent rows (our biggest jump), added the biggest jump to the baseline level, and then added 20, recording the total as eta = 485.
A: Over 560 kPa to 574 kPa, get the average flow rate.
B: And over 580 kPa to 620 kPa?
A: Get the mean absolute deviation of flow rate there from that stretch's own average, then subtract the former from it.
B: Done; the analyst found -224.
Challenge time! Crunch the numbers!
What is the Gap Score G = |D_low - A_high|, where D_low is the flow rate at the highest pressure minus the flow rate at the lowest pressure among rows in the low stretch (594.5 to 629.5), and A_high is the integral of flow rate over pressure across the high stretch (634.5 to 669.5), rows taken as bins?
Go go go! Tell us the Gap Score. 13430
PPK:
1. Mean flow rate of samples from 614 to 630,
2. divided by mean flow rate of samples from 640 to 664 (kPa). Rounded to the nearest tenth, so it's 1.0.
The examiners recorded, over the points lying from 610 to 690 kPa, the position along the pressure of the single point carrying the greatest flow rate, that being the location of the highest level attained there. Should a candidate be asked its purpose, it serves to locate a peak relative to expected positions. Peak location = 677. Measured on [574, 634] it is 612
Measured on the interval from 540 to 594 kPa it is 582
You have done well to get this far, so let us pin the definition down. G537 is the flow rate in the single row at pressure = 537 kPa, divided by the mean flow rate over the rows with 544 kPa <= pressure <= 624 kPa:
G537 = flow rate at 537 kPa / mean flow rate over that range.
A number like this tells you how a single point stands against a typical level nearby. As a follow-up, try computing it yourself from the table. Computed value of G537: 1.0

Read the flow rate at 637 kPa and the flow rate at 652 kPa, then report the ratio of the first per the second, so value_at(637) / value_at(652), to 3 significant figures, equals 1.02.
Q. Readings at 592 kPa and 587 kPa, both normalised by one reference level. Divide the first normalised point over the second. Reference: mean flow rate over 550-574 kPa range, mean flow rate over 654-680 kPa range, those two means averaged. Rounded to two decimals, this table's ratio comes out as 0.77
